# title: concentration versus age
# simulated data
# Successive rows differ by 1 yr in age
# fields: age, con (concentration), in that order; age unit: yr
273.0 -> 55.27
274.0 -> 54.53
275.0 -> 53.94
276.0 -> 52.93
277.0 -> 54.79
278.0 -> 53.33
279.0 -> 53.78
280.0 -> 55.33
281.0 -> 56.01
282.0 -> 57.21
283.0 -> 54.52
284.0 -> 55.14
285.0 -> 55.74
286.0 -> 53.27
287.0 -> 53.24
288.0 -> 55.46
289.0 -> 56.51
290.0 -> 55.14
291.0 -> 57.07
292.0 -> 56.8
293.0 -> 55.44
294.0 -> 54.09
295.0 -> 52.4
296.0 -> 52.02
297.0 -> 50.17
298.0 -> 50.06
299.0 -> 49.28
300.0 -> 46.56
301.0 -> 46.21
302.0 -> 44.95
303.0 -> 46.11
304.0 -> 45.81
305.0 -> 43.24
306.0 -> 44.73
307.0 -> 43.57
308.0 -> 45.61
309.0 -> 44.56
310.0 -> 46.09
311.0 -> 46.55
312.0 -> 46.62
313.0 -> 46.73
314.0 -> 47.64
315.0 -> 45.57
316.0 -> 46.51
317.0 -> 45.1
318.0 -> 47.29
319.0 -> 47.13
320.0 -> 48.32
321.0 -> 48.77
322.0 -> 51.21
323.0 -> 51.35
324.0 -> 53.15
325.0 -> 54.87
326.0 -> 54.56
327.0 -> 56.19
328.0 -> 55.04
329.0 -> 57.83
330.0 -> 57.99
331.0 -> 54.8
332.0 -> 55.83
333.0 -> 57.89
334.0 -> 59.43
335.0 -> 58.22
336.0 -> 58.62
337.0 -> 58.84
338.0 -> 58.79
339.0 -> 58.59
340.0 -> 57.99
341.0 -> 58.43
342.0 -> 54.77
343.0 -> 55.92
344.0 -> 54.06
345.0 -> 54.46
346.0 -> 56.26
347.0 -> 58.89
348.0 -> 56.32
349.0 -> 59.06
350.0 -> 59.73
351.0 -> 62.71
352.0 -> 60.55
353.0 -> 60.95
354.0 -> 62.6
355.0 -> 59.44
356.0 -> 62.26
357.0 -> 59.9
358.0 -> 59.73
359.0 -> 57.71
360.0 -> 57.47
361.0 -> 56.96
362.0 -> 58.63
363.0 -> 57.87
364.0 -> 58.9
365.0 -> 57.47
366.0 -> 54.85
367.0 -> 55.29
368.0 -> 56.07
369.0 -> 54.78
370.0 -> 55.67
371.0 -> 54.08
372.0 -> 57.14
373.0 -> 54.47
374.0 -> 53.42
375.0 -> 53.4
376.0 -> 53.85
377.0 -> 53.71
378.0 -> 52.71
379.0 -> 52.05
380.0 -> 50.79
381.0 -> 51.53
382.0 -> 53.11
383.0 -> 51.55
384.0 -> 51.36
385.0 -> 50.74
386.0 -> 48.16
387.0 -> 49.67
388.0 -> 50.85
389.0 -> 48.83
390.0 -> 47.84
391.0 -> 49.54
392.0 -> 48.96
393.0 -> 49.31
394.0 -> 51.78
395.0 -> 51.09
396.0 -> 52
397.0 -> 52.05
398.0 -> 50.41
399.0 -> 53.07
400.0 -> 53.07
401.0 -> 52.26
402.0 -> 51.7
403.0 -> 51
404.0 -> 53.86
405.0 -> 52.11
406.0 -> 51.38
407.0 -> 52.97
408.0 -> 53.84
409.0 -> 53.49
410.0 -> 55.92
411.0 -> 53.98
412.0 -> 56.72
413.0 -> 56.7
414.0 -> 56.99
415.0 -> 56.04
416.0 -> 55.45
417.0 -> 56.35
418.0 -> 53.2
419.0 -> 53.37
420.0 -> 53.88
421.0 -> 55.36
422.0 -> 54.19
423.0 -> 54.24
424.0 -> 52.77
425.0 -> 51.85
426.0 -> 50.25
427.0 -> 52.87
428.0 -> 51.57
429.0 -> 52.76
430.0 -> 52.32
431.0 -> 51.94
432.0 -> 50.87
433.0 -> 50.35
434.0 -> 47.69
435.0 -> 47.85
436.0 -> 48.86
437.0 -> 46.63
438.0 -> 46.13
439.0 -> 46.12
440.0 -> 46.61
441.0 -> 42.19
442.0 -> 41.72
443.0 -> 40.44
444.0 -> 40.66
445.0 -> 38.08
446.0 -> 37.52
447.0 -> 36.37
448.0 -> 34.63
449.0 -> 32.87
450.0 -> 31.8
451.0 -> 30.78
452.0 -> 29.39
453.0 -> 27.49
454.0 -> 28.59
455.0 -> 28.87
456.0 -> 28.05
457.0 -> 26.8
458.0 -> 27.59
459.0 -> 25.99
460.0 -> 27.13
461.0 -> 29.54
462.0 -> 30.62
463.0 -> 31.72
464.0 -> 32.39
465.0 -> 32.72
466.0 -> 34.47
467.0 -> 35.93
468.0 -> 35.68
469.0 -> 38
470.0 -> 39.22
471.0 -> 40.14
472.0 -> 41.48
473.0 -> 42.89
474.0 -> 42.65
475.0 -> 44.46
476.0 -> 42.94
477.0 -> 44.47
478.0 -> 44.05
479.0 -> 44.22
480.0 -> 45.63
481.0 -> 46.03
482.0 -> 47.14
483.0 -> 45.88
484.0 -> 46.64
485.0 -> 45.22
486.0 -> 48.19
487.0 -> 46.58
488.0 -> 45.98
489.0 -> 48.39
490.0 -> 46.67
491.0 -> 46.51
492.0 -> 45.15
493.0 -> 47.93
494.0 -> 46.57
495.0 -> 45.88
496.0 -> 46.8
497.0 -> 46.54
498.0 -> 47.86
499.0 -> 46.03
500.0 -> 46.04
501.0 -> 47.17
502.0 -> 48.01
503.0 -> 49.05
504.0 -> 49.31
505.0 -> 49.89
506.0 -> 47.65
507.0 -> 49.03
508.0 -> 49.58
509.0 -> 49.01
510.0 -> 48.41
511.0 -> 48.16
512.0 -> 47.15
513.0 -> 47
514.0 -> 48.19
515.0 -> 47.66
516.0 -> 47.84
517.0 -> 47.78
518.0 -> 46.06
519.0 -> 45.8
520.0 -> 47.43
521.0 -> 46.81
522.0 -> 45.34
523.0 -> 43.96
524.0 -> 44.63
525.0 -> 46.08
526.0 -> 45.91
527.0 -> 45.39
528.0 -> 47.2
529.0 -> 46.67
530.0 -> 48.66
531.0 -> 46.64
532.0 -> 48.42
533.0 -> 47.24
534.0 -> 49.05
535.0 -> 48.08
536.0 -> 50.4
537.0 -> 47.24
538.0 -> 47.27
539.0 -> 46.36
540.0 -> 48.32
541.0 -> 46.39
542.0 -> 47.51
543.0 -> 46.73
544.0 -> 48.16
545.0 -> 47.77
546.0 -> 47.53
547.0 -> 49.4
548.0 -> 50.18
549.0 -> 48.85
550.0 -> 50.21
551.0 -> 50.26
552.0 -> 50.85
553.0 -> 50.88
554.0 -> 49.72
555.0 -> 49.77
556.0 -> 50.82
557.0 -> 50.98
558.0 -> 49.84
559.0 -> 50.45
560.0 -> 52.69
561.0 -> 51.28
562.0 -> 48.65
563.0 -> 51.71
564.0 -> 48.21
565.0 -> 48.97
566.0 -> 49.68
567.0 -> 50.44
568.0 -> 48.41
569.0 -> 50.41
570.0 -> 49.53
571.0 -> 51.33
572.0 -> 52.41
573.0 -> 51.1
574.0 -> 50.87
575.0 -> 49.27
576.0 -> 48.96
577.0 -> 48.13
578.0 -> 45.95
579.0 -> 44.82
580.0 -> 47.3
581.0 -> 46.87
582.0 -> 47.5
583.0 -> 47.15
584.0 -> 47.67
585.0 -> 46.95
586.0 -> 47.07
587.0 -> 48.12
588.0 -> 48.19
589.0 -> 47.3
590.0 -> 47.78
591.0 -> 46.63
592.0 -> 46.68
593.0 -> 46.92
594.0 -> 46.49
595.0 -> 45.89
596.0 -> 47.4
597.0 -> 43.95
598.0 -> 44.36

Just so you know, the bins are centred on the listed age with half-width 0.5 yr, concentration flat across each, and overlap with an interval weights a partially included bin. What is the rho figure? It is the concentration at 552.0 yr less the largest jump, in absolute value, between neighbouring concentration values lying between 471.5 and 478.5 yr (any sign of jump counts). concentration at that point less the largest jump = 49.0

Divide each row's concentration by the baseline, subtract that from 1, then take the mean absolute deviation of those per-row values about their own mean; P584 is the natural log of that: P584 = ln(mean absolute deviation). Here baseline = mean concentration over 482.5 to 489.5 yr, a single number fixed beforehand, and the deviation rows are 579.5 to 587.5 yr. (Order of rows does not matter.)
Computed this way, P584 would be -5.0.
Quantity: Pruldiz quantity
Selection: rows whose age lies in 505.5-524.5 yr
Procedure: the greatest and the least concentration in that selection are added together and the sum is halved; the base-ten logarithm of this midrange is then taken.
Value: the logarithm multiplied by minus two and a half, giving -4.17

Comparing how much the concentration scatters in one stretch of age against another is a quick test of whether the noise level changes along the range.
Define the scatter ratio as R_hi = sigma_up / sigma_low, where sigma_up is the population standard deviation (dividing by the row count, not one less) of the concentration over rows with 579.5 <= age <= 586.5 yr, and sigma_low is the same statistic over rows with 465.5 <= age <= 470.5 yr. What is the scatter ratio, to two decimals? 0.16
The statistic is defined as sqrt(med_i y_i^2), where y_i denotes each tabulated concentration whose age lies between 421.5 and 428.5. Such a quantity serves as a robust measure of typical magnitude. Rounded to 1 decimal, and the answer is 52.8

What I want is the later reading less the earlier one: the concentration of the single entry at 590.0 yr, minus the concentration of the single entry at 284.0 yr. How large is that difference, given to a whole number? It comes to -7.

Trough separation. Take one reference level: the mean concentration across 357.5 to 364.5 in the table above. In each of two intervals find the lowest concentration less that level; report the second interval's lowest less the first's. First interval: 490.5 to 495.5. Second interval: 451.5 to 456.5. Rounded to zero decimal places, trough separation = -18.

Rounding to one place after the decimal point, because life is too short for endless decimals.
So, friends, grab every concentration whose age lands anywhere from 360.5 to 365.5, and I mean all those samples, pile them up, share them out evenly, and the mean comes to 58.0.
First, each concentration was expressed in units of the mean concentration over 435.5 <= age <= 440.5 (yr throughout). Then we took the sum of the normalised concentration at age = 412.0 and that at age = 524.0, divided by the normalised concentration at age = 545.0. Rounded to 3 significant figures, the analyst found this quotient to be 2.12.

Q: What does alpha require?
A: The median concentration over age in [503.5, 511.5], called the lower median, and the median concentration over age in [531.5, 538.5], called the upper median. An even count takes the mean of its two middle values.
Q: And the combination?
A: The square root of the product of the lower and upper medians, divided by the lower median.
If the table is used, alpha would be 0.99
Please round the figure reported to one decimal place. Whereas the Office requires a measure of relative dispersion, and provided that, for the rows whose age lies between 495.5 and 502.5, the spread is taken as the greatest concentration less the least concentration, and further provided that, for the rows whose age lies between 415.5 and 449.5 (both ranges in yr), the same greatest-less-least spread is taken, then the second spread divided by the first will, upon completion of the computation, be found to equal 11.9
